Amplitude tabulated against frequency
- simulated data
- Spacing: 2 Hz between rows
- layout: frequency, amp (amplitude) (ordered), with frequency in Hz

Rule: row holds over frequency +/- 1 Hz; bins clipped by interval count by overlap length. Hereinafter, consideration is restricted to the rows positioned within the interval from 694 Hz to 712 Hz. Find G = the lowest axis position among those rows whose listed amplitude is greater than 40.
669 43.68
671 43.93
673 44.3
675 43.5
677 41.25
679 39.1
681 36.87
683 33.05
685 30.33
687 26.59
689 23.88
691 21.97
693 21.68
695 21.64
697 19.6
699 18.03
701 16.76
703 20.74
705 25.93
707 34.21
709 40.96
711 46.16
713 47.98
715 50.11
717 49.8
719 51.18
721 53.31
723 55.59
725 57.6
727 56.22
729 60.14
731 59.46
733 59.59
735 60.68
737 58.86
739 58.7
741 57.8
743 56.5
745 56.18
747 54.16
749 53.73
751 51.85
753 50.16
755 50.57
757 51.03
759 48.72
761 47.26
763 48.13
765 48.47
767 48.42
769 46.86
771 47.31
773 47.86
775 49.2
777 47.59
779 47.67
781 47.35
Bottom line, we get 709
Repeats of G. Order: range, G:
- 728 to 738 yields 729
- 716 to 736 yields 717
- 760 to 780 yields 761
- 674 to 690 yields 675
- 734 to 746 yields 735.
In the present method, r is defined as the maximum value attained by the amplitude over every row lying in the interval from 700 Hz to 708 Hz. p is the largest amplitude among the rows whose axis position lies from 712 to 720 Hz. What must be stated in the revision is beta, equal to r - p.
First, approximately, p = 51.18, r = 34.21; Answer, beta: -17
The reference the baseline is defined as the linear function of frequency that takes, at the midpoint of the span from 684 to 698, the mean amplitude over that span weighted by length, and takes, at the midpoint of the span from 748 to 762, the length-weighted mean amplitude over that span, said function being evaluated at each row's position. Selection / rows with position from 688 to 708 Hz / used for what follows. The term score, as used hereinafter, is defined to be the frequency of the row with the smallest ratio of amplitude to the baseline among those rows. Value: 701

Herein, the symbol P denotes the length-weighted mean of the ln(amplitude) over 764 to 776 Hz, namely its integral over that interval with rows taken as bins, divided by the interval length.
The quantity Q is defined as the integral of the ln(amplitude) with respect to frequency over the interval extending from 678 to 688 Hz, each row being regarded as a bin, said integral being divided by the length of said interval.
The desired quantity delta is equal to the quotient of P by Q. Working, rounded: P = 3.87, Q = 3.49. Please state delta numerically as 1.1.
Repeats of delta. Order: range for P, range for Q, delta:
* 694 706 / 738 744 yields 0.7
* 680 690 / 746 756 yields 0.9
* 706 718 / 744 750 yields 0.9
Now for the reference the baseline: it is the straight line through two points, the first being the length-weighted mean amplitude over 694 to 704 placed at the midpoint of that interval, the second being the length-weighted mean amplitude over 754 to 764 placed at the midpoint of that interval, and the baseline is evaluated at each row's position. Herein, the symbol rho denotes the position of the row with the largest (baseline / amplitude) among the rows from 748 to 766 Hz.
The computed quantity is 765 Hz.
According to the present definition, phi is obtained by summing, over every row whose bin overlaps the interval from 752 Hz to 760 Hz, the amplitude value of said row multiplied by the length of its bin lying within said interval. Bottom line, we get 401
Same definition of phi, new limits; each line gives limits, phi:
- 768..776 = 382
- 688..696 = 178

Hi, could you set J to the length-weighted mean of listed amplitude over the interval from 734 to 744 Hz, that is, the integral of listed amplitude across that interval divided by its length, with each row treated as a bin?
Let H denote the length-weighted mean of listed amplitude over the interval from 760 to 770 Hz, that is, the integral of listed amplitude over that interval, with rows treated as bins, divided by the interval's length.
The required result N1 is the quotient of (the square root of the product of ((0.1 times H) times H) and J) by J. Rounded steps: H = 48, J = 58.5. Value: 2.0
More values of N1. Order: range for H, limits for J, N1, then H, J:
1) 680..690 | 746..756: 1.3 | 30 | 52.1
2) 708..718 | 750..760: 2.1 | 47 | 50.5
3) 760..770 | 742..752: 2.0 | 48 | 54.5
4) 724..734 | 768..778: 2.7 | 59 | 47.8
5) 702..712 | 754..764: 1.5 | 34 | 49.1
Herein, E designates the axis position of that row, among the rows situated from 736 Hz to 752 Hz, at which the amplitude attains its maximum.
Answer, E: 737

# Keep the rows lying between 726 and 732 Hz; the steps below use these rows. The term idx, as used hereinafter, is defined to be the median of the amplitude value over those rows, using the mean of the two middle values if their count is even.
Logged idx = 59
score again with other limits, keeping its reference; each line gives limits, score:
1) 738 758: 757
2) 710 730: 711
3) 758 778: 777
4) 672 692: 691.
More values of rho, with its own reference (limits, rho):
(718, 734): 733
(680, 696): 695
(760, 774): 773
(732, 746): 745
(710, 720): 719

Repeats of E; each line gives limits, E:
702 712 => 711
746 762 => 747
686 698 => 687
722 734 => 729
